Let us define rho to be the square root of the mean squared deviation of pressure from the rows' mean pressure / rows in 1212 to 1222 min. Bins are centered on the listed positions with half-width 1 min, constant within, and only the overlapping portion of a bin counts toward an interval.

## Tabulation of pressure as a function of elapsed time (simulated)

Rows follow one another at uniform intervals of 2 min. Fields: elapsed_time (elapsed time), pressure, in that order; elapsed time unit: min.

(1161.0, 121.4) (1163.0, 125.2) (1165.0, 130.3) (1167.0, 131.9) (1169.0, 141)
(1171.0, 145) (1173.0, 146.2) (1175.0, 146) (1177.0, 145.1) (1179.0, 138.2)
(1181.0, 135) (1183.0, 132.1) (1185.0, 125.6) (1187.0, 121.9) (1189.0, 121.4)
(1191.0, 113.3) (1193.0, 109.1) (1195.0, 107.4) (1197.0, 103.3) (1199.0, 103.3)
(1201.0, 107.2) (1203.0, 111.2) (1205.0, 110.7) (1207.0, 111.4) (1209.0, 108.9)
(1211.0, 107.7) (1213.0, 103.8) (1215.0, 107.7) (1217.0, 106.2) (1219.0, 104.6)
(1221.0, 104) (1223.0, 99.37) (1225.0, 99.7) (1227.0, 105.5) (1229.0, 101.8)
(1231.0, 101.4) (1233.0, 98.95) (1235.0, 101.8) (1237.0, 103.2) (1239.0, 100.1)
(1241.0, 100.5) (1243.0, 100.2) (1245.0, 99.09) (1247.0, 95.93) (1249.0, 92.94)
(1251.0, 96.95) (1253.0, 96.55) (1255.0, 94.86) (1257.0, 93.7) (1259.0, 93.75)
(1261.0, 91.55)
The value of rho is 1.5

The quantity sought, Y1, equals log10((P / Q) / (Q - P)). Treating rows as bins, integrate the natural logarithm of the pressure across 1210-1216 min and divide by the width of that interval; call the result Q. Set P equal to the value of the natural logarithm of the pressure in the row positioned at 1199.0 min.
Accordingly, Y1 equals 1.5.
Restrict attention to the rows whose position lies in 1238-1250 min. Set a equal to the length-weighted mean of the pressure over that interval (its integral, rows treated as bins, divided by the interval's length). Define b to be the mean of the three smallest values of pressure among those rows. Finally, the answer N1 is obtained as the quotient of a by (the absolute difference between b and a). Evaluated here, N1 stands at 46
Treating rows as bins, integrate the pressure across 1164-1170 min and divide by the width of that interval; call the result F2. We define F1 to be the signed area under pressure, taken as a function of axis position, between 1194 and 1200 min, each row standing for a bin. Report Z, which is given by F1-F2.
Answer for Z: 494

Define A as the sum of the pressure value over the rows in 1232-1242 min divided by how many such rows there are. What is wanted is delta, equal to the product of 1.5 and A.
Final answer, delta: 151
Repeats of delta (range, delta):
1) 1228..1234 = 151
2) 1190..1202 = 161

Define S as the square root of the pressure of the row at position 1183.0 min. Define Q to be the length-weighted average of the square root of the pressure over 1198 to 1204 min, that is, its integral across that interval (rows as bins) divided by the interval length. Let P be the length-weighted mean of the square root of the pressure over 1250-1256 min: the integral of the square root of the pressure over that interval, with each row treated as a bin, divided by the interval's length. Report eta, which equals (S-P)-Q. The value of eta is -8.7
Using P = 9.80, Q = 10.4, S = 11.5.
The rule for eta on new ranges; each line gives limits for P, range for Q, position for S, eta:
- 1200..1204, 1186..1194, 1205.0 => -10.7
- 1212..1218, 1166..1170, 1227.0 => -11.7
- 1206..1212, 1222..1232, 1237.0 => -10.4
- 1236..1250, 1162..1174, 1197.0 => -11.5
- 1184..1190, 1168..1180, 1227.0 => -12.8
